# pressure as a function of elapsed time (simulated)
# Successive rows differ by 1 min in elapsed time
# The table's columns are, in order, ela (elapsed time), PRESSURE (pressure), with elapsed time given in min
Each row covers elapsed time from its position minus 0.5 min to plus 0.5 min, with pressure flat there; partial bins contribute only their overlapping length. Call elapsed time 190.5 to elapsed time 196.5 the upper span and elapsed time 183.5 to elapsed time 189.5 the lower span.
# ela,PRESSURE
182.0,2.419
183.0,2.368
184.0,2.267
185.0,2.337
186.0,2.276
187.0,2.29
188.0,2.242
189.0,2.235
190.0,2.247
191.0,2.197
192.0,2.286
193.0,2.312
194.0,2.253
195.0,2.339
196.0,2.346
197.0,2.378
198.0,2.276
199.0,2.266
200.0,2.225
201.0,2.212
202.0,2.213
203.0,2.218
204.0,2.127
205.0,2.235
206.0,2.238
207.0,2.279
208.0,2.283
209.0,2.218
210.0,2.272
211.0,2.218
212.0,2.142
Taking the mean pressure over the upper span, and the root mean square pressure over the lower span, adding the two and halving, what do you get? 2.28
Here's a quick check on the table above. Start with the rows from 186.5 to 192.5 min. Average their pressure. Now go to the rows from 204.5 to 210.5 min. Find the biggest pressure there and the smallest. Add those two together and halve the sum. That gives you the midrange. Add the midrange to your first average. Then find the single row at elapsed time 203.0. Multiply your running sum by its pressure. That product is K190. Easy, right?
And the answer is 10.0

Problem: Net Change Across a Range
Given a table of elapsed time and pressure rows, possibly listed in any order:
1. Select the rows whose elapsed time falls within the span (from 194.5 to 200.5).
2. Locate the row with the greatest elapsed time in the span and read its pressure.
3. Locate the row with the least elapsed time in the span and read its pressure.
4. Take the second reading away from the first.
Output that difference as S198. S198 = -0.11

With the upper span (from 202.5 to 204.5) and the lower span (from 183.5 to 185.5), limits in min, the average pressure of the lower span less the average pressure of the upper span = 0.13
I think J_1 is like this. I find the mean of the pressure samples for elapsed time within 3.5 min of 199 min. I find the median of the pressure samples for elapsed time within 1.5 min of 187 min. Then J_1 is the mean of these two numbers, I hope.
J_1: 2.27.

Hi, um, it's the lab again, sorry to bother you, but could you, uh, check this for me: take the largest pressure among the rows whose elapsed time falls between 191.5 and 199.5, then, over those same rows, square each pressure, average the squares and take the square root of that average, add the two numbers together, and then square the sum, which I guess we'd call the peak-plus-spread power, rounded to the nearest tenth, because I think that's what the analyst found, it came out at 22.0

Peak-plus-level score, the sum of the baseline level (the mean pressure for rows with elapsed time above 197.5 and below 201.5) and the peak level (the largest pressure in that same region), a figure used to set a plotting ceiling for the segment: 4.52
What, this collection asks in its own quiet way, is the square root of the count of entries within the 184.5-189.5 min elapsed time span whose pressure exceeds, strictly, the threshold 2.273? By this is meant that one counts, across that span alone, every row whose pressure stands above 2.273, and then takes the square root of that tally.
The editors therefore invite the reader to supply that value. 1.7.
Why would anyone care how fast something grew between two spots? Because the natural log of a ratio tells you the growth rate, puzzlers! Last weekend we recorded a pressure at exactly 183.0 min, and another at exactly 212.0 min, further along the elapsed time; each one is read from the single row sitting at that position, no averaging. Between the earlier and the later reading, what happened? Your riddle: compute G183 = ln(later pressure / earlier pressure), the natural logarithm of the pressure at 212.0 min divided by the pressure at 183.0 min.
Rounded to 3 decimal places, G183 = -0.100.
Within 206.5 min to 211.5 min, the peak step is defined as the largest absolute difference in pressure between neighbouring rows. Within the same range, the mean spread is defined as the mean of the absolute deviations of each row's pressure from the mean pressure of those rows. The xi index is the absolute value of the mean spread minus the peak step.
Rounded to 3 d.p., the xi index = 0.036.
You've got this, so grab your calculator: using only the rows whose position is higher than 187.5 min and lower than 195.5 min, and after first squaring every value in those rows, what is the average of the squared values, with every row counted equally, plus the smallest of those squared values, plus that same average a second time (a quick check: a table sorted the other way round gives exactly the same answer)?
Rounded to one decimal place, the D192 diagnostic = 15.1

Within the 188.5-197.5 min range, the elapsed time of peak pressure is 197.0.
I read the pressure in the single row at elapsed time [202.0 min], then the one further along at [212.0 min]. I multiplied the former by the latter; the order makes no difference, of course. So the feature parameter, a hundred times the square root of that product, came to 218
